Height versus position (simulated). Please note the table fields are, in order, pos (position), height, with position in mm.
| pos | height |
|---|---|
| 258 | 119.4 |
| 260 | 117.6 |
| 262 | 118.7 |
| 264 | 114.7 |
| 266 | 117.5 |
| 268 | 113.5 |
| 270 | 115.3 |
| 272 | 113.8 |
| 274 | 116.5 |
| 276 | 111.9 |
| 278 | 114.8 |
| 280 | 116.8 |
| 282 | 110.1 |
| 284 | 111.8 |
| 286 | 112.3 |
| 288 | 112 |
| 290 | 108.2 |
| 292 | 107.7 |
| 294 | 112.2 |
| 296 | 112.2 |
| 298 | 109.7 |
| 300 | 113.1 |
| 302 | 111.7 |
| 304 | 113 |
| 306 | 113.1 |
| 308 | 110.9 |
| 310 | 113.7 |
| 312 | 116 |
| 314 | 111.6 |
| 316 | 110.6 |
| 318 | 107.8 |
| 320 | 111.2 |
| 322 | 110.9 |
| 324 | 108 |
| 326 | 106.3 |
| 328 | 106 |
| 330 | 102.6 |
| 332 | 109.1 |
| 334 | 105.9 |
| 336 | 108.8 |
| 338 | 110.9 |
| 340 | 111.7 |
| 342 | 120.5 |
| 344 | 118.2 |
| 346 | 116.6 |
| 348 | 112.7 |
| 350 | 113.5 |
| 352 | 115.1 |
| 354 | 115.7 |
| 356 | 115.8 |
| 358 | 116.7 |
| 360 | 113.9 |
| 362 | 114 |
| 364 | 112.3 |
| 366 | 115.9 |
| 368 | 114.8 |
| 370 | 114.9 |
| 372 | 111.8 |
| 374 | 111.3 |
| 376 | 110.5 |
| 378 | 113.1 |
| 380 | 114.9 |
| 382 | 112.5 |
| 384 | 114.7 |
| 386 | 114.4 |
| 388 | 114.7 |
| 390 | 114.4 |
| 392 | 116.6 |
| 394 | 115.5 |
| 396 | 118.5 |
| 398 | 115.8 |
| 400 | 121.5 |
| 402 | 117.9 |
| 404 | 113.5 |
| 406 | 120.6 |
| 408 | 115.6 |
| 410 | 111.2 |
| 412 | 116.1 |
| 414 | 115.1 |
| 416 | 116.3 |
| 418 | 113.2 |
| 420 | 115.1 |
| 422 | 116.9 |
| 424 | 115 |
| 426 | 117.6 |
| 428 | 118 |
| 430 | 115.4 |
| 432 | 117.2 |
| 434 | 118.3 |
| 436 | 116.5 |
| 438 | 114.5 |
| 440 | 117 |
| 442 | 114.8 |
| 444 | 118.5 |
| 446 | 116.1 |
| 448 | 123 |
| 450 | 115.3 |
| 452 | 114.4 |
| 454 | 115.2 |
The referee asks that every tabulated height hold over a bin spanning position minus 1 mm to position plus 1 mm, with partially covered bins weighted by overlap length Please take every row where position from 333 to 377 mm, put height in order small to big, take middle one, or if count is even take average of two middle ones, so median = 114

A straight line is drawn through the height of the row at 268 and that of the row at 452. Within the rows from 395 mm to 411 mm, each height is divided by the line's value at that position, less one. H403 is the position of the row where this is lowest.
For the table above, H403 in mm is 410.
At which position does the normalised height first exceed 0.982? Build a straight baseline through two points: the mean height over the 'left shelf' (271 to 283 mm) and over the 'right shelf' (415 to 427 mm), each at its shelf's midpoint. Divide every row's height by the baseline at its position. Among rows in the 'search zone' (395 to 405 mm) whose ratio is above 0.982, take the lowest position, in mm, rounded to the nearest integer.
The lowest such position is 396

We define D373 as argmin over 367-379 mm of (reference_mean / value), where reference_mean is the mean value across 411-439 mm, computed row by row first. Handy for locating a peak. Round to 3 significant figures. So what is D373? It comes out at 370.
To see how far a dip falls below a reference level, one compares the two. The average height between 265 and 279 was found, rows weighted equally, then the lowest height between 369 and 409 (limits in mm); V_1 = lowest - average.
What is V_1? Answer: -4.3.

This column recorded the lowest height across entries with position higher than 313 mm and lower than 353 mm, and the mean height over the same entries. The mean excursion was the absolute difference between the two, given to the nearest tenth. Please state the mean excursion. 8.3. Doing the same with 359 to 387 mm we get 3.0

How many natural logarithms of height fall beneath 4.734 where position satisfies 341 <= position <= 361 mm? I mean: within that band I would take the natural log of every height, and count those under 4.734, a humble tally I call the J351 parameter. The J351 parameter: 2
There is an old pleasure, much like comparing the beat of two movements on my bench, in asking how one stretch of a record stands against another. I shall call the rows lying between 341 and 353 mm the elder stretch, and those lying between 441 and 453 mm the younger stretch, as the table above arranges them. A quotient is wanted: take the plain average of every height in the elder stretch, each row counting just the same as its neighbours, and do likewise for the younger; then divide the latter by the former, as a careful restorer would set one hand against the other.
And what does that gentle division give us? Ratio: 1.01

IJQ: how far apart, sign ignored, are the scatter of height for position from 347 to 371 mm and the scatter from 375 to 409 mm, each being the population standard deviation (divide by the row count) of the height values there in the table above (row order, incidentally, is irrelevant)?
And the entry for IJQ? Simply 1.4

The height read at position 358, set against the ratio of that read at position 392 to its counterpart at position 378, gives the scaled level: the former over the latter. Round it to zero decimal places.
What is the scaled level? 113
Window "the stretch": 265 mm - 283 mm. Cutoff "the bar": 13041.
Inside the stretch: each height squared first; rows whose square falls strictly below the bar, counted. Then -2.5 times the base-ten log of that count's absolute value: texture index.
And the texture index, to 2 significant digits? -1.5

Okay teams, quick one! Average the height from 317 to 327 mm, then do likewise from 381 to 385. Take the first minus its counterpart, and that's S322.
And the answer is -5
